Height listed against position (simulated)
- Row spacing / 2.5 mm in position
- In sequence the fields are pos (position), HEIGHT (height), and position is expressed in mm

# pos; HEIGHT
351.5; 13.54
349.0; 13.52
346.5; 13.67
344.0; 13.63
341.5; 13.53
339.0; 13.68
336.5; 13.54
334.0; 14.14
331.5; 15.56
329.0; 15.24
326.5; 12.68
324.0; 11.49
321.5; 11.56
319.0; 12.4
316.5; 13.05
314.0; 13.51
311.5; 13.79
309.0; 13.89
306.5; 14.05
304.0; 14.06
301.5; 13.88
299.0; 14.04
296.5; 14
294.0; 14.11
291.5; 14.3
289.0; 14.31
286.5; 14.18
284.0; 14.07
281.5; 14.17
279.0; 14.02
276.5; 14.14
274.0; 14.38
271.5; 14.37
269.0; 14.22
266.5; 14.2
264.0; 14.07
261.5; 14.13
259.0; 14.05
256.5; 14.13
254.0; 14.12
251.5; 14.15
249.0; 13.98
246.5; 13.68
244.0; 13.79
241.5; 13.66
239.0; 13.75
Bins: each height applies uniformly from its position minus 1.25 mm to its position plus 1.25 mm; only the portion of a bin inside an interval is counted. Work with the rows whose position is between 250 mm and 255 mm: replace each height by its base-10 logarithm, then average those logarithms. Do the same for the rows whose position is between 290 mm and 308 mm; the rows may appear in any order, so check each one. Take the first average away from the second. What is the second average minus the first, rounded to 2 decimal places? 0.00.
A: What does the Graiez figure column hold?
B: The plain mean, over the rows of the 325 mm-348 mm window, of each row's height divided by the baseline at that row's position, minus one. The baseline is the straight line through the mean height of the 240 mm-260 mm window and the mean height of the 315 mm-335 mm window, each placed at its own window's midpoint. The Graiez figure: 0.06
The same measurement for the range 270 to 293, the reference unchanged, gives 0.04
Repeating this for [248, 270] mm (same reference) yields 0.02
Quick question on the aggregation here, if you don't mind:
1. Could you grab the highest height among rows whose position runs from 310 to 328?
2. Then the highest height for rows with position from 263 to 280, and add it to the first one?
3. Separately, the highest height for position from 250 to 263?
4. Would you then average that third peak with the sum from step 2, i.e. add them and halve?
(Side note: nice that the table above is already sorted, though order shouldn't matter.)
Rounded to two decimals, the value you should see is 21.16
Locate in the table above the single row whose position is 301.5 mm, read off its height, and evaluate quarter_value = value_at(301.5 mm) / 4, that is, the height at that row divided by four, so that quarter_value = 3.47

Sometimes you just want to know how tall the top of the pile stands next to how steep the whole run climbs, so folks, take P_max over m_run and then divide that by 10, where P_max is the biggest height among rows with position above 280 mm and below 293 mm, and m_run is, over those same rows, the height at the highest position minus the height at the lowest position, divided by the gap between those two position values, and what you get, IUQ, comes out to 110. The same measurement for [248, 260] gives 202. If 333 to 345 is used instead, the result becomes -28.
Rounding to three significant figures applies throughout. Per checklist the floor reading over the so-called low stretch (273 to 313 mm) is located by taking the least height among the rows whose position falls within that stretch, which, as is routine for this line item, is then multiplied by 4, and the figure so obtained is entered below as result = 55.2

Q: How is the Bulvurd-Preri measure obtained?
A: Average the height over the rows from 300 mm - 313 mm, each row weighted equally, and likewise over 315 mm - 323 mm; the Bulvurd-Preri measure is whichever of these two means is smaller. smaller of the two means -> 12.3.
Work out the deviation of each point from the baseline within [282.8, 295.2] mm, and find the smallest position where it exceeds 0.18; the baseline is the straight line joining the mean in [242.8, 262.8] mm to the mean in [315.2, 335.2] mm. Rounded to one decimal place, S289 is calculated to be 284.0 mm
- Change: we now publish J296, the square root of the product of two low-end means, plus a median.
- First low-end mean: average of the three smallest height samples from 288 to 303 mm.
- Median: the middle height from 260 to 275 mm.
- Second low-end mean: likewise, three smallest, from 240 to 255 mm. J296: 28.1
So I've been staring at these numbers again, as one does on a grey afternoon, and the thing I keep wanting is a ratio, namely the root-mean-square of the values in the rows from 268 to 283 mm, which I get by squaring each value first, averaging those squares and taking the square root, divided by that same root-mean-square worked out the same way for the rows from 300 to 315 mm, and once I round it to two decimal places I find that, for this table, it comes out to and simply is 1.03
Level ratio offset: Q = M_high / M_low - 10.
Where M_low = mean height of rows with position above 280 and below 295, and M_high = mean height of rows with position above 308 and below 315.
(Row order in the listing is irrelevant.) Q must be -9.03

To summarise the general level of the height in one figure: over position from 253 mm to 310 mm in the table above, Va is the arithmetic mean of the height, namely 14.1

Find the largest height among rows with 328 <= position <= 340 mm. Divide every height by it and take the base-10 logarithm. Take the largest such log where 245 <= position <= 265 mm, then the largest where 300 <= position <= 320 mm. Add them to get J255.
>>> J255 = -0.09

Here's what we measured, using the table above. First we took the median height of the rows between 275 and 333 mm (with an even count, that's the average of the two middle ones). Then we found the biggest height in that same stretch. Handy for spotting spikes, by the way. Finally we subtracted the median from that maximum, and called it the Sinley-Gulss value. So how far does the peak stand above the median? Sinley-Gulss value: 1.52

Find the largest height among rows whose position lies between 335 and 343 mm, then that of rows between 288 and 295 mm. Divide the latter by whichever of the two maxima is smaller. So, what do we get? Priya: 1.05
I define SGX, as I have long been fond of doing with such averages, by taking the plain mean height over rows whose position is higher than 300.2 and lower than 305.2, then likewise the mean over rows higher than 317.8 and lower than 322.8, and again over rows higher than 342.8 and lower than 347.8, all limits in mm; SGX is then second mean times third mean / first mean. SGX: 11.7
